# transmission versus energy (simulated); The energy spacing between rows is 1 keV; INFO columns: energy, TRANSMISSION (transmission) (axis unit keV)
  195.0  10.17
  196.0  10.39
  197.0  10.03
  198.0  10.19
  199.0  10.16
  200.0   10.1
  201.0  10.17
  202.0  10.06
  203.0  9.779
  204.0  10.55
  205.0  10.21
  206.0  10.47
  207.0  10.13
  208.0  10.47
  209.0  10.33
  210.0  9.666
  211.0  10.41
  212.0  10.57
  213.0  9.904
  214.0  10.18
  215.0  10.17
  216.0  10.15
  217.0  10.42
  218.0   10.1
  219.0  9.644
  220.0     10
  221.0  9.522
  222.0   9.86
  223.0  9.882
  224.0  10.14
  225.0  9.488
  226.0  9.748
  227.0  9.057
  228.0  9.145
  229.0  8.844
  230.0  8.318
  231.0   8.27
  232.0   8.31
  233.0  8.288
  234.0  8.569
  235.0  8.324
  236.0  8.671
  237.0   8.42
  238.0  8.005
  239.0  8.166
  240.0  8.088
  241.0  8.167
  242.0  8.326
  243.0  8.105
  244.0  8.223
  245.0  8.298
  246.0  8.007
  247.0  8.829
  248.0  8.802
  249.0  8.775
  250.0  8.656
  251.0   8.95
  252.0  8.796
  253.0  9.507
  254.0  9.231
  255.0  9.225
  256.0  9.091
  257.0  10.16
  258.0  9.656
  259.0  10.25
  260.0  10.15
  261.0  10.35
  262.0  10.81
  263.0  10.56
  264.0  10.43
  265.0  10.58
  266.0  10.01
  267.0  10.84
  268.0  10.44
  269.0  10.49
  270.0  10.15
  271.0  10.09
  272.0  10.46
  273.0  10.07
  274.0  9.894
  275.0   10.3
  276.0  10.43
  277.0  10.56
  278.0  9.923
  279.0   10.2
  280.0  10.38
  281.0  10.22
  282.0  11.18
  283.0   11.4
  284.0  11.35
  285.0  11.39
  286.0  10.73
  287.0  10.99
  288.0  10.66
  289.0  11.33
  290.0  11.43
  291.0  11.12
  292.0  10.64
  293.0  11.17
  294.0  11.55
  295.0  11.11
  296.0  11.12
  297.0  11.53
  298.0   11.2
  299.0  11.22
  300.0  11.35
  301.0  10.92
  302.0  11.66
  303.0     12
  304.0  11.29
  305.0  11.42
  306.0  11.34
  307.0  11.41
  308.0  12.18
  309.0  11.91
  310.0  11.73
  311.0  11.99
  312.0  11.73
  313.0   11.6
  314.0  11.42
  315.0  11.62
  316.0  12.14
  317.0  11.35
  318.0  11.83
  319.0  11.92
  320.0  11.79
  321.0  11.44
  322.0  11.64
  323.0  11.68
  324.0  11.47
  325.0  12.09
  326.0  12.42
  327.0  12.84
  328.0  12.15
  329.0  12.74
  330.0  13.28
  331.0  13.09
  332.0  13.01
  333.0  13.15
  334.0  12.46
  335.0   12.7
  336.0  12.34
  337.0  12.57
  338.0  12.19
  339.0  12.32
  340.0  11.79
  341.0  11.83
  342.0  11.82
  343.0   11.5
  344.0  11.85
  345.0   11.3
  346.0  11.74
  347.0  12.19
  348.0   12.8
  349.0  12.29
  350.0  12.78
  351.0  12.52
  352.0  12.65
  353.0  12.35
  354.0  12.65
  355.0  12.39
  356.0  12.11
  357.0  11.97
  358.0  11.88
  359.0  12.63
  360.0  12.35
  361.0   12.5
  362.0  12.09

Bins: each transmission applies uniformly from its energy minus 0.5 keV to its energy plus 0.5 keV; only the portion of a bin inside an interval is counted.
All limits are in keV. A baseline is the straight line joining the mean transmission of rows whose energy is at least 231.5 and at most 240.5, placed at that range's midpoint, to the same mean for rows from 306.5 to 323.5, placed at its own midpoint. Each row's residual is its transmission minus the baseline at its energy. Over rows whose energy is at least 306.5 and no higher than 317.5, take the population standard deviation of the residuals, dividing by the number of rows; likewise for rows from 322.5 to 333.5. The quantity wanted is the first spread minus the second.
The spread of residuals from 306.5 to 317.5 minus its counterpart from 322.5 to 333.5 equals -0.14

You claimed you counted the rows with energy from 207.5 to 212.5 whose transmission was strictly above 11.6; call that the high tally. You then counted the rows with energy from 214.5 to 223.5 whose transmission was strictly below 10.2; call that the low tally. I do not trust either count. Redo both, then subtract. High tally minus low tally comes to -8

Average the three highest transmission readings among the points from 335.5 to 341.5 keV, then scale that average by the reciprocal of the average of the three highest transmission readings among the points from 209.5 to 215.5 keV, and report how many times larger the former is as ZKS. 1.19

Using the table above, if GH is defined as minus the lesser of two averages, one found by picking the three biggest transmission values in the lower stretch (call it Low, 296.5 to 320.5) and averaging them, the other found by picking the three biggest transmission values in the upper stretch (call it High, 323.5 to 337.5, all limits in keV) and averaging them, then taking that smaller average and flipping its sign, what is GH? -12.1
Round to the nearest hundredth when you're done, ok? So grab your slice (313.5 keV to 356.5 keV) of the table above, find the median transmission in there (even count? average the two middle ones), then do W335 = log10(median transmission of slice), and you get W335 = 1.09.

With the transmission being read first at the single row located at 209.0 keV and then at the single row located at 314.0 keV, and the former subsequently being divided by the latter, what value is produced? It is 0.90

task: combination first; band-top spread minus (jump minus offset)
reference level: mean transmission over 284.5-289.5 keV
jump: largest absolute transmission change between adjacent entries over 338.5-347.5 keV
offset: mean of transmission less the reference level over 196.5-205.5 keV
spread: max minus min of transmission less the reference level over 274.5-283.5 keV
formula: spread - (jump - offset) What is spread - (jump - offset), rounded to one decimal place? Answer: 0.0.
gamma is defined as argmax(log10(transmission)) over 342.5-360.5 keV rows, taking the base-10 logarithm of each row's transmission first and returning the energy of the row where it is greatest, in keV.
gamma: 348.0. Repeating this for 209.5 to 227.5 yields 212.0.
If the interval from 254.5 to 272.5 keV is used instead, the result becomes 267.0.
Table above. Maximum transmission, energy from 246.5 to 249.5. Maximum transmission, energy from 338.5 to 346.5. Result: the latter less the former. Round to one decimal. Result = 3.5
